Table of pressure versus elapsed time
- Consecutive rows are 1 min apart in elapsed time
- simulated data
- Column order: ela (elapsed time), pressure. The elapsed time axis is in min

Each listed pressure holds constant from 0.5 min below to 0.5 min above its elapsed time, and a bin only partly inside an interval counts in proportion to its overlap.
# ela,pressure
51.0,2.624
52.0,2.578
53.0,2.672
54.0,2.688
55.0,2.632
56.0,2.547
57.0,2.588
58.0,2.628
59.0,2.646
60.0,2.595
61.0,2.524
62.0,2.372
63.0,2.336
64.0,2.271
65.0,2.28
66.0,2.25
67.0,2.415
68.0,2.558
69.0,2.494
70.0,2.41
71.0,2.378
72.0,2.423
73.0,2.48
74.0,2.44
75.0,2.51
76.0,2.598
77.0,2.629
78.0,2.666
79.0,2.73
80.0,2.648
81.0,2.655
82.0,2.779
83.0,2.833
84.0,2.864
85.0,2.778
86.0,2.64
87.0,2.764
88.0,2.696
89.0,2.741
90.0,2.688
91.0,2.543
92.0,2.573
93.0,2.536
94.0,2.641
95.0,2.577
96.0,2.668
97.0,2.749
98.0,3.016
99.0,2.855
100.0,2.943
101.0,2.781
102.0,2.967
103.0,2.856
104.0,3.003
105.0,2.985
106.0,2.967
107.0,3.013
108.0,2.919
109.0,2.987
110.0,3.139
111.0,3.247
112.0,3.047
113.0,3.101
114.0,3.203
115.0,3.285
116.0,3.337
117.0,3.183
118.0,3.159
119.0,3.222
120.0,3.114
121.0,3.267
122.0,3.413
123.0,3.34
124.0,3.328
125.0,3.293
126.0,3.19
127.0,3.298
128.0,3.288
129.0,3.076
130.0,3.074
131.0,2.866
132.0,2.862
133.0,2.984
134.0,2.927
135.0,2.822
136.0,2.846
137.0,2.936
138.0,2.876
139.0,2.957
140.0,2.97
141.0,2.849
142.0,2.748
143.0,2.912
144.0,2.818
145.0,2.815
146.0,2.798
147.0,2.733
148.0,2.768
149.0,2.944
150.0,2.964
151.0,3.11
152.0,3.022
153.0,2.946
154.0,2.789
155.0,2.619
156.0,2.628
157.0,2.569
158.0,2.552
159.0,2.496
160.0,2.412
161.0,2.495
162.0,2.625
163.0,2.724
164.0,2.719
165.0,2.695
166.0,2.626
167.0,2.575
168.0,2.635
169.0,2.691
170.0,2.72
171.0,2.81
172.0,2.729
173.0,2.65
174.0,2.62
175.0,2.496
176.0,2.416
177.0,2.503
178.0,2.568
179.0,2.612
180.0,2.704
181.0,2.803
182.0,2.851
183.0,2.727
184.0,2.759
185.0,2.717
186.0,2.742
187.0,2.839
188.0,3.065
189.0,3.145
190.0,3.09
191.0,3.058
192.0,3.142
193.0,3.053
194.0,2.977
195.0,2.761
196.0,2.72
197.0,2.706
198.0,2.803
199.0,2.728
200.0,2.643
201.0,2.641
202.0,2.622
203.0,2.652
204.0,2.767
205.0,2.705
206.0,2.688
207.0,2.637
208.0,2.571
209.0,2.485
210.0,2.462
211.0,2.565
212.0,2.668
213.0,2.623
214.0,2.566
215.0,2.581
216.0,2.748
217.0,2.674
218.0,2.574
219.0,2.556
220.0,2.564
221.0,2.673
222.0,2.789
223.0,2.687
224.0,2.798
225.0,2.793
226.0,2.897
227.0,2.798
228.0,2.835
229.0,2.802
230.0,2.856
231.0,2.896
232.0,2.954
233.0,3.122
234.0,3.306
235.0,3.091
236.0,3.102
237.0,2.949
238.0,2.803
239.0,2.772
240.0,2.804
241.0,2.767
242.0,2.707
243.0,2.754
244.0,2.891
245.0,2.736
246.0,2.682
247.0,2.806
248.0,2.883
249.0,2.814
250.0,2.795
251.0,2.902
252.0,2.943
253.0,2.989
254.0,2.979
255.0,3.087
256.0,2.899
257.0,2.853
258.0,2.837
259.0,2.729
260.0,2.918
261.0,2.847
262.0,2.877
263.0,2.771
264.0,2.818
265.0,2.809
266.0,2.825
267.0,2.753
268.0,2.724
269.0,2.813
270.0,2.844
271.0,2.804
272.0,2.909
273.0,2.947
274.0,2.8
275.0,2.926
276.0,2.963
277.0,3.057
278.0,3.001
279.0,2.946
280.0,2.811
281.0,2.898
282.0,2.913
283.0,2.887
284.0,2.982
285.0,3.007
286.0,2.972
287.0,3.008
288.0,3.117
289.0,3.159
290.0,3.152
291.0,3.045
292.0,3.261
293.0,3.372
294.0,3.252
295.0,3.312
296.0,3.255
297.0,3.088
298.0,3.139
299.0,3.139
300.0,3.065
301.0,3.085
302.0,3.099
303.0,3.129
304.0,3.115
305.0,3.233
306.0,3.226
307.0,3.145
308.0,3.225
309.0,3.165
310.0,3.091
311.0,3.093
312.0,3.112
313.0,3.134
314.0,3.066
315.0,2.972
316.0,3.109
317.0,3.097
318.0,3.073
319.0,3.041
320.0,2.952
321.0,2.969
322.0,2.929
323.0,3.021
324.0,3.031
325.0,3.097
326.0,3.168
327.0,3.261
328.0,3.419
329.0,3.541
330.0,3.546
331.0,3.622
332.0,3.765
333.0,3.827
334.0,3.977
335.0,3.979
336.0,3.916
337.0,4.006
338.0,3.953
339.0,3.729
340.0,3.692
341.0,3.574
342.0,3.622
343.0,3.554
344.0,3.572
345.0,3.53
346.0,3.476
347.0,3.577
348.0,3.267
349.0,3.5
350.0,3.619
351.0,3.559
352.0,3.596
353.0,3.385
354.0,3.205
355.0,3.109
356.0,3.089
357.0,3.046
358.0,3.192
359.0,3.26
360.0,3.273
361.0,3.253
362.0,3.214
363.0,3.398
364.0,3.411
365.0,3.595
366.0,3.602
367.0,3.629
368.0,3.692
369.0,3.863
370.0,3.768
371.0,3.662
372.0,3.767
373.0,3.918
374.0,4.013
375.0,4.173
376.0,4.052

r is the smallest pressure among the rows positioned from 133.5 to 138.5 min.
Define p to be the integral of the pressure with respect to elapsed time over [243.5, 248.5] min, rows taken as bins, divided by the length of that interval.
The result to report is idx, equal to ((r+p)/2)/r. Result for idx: 1.00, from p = 2.8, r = 2.822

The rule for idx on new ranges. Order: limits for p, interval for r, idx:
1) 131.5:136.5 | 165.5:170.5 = 1.06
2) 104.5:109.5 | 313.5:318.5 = 1.00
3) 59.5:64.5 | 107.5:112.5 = 0.91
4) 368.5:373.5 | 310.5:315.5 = 1.14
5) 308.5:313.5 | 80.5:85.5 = 1.09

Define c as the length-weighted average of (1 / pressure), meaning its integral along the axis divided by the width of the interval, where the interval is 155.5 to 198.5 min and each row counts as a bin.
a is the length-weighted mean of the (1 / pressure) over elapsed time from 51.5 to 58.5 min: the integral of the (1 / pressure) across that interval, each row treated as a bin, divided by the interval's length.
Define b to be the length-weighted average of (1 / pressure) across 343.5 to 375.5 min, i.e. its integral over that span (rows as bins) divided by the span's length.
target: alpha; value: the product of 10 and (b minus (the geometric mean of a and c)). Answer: -0.9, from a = 0.382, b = 0.287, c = 0.368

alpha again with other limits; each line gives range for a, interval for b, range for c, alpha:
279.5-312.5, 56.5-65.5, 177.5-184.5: 0.6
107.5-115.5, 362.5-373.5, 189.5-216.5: -0.7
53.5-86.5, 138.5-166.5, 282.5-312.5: 0.1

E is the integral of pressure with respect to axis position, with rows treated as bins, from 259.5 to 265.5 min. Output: 17.0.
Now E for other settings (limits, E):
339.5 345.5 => 21.5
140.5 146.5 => 16.9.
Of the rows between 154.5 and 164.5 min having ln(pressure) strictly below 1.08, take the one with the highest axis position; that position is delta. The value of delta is 164.0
